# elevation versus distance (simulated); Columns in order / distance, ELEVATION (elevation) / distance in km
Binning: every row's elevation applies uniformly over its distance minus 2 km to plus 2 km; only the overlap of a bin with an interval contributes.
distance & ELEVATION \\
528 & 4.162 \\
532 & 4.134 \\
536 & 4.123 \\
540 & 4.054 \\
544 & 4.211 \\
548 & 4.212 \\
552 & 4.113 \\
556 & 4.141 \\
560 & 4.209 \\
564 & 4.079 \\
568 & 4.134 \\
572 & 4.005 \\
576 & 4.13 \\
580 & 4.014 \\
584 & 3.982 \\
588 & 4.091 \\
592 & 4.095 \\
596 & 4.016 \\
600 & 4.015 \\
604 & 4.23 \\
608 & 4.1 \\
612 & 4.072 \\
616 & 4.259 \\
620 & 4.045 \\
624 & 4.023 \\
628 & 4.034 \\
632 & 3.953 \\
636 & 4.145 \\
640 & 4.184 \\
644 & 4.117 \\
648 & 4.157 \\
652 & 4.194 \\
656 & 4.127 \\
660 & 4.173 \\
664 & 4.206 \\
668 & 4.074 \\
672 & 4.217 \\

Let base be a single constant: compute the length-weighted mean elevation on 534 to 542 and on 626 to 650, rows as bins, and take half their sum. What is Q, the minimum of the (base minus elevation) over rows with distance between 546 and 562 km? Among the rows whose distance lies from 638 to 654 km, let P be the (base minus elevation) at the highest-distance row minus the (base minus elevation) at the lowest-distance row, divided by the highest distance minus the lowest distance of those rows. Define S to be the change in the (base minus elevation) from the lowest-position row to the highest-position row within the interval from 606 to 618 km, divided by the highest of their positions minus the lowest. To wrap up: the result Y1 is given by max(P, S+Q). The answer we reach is -0.0008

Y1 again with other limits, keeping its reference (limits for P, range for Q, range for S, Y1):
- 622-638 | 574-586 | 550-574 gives -0.0102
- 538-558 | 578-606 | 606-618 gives -0.0054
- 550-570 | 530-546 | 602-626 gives -0.0013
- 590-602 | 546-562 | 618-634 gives 0.0100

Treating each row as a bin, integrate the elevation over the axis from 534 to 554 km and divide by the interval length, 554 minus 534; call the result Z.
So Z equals 4.14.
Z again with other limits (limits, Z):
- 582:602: 4.04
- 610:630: 4.09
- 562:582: 4.07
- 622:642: 4.07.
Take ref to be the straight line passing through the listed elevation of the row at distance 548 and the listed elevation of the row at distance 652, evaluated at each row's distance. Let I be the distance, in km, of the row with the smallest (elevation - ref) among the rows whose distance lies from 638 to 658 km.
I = 644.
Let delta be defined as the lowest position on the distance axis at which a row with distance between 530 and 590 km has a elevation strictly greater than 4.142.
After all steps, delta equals 544 km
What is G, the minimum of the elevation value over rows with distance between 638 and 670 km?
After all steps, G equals 4.074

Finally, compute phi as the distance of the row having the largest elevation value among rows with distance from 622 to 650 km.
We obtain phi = 640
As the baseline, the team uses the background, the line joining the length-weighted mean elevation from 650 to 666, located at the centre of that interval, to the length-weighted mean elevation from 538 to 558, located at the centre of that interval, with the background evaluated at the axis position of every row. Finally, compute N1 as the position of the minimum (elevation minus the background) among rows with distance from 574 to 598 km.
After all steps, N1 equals 584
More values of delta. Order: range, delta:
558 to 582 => 560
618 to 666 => 636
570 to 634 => 604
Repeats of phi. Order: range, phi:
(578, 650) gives 616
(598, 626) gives 616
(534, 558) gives 548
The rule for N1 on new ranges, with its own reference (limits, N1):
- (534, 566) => 540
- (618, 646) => 632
